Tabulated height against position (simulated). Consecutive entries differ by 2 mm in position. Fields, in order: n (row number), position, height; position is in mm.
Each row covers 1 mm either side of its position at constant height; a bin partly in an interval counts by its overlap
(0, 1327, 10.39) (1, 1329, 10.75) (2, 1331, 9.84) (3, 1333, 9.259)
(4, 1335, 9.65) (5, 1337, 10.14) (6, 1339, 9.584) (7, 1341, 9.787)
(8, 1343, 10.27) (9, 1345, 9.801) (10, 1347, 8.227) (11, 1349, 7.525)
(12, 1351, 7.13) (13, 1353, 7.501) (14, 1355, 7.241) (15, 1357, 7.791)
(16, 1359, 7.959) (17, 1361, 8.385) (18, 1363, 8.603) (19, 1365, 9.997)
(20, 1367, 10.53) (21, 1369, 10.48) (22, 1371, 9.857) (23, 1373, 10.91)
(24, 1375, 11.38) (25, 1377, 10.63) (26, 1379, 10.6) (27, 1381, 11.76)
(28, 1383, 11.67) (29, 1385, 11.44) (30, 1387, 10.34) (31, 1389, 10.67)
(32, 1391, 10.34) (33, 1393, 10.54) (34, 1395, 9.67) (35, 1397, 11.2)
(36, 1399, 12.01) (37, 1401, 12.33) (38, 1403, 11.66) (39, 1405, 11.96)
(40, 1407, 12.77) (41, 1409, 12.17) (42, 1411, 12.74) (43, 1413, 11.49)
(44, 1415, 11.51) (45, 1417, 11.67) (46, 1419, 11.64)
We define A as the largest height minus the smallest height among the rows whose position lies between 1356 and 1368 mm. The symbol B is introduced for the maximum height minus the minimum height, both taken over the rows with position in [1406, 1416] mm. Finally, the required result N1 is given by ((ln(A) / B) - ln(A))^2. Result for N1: 0.049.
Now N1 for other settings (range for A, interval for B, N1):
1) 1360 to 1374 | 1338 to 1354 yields 0.398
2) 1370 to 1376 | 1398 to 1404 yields 0.043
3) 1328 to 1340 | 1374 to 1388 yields 0.014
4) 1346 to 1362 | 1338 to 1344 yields 0.011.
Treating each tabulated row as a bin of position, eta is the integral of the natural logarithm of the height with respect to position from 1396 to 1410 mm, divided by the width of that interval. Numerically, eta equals 2.49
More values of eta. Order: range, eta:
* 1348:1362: 2.03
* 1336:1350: 2.23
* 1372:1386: 2.41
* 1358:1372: 2.24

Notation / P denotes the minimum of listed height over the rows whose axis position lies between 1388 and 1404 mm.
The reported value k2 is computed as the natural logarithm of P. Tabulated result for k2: 2.3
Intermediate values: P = 9.67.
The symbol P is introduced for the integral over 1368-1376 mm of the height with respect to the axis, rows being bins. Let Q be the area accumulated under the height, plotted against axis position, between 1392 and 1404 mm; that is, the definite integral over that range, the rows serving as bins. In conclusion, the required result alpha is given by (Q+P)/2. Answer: 110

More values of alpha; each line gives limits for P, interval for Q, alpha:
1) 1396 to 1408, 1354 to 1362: 103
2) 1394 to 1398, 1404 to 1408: 46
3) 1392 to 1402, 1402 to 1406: 79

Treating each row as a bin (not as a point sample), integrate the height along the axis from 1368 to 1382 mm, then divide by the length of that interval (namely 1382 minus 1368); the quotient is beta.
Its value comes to 10.8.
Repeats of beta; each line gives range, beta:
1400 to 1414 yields 12.2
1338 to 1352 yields 8.9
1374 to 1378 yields 11.0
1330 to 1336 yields 9.6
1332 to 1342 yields 9.7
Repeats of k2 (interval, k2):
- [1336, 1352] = 2.0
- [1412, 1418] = 2.4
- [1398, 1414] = 2.4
